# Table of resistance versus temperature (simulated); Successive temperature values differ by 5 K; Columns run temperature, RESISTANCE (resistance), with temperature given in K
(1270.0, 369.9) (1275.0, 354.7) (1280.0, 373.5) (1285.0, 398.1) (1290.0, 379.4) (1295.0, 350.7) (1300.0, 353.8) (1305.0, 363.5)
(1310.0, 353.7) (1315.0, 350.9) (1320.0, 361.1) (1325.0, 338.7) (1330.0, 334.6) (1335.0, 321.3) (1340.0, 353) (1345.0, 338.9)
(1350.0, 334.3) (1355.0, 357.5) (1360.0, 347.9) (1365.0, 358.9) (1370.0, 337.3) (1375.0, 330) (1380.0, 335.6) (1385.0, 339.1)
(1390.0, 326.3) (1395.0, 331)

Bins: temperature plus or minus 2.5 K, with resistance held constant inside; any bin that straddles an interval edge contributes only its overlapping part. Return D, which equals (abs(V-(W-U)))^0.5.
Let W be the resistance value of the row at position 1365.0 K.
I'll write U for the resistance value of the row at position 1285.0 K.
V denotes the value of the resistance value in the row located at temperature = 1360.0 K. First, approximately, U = 398.1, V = 347.9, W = 358.9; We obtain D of 19.7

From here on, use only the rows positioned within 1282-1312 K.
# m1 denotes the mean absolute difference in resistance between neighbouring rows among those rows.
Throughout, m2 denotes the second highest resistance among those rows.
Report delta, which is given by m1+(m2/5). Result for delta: 90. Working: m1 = 14.0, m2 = 379.4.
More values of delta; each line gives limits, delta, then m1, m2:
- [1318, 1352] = 86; 15.0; 353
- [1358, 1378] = 83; 13.3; 347.9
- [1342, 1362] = 82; 12.5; 347.9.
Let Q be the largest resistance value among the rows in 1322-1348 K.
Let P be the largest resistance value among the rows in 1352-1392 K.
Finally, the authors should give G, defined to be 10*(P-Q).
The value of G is 59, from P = 358.9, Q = 353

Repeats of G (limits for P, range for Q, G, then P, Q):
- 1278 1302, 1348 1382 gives 392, 398.1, 358.9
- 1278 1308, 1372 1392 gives 590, 398.1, 339.1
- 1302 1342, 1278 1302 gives -346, 363.5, 398.1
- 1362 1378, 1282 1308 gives -392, 358.9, 398.1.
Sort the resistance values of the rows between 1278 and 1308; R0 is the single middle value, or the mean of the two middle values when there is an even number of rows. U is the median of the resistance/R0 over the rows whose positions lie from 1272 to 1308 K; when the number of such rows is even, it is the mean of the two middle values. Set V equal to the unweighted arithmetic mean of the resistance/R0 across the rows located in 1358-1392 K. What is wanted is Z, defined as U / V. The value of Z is 1.07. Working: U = 0.986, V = 0.921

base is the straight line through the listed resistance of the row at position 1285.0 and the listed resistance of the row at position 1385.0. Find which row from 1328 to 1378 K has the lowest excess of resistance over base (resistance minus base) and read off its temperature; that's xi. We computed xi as 1335.0 K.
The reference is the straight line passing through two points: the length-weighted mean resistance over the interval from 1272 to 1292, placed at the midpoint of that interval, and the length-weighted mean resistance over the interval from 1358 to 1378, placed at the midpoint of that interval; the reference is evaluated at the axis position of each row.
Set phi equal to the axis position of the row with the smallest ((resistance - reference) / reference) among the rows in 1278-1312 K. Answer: 1295.0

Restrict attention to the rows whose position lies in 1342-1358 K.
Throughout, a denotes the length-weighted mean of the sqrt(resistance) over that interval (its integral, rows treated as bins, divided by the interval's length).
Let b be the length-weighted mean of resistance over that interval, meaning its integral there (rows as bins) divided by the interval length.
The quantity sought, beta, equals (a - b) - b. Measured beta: -669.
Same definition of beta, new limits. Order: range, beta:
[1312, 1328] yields -681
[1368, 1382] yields -650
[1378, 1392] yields -649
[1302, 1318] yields -693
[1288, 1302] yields -703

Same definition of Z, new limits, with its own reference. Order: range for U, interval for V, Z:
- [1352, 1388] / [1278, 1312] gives 0.92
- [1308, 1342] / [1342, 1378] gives 1.02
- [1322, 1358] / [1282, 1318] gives 0.93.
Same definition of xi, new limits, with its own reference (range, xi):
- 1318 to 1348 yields 1335.0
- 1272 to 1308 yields 1275.0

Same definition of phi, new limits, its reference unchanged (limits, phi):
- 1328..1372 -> 1335.0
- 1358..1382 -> 1375.0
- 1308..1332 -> 1330.0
